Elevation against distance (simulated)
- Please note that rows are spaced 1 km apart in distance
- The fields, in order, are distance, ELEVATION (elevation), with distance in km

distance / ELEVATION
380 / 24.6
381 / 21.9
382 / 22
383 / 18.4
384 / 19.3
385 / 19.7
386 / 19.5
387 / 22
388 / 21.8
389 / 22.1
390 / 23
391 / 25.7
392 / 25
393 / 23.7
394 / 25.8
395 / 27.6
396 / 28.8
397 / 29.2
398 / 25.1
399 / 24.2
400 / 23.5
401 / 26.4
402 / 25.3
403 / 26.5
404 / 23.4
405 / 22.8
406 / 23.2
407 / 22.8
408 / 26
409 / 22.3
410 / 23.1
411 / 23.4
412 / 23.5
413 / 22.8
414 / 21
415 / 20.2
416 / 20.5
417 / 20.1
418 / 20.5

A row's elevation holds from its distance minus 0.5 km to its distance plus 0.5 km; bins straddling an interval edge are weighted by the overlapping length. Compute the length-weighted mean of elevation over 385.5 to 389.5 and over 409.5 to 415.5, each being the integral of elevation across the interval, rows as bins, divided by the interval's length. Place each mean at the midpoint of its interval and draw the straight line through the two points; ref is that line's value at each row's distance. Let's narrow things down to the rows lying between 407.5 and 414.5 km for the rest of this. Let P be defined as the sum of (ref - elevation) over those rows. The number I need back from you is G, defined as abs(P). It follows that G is 6.2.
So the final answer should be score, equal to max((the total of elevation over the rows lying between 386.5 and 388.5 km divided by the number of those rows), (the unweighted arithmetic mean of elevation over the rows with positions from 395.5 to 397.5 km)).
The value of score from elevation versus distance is 29.0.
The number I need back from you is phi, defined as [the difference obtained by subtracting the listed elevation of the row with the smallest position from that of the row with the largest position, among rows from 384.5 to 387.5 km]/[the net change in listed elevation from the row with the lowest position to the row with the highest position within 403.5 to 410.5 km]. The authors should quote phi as -8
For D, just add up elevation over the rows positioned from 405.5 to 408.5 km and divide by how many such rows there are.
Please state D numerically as 24.0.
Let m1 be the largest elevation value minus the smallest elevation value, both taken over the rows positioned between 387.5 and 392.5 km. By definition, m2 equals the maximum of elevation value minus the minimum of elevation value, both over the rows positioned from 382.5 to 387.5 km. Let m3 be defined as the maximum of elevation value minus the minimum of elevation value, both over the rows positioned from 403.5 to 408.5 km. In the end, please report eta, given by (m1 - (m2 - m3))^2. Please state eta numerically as 12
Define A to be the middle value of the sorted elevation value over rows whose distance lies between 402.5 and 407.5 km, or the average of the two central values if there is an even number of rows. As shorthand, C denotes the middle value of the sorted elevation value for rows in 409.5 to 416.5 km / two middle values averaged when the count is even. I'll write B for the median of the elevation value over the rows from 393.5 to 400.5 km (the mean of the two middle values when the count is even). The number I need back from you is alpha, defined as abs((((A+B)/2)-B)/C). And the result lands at 0.06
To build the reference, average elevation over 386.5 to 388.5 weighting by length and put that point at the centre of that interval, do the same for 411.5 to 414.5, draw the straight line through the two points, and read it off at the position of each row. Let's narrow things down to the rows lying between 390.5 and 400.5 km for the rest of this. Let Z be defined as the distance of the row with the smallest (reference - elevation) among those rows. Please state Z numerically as 397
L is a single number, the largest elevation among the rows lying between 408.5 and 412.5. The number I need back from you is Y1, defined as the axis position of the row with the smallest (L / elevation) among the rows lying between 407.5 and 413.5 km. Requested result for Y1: 408 km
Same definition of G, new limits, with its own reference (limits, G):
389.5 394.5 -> 15.6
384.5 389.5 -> 1.6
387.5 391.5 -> 6.9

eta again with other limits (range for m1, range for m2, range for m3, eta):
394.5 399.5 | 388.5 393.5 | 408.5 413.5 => 7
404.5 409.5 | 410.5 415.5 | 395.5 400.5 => 37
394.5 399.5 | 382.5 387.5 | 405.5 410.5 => 26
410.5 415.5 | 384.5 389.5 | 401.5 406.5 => 19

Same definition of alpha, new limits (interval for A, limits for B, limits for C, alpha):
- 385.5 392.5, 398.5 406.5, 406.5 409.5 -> 0.04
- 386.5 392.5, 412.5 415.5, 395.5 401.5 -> 0.03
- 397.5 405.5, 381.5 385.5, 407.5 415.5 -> 0.11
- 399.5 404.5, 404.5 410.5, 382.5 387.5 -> 0.06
